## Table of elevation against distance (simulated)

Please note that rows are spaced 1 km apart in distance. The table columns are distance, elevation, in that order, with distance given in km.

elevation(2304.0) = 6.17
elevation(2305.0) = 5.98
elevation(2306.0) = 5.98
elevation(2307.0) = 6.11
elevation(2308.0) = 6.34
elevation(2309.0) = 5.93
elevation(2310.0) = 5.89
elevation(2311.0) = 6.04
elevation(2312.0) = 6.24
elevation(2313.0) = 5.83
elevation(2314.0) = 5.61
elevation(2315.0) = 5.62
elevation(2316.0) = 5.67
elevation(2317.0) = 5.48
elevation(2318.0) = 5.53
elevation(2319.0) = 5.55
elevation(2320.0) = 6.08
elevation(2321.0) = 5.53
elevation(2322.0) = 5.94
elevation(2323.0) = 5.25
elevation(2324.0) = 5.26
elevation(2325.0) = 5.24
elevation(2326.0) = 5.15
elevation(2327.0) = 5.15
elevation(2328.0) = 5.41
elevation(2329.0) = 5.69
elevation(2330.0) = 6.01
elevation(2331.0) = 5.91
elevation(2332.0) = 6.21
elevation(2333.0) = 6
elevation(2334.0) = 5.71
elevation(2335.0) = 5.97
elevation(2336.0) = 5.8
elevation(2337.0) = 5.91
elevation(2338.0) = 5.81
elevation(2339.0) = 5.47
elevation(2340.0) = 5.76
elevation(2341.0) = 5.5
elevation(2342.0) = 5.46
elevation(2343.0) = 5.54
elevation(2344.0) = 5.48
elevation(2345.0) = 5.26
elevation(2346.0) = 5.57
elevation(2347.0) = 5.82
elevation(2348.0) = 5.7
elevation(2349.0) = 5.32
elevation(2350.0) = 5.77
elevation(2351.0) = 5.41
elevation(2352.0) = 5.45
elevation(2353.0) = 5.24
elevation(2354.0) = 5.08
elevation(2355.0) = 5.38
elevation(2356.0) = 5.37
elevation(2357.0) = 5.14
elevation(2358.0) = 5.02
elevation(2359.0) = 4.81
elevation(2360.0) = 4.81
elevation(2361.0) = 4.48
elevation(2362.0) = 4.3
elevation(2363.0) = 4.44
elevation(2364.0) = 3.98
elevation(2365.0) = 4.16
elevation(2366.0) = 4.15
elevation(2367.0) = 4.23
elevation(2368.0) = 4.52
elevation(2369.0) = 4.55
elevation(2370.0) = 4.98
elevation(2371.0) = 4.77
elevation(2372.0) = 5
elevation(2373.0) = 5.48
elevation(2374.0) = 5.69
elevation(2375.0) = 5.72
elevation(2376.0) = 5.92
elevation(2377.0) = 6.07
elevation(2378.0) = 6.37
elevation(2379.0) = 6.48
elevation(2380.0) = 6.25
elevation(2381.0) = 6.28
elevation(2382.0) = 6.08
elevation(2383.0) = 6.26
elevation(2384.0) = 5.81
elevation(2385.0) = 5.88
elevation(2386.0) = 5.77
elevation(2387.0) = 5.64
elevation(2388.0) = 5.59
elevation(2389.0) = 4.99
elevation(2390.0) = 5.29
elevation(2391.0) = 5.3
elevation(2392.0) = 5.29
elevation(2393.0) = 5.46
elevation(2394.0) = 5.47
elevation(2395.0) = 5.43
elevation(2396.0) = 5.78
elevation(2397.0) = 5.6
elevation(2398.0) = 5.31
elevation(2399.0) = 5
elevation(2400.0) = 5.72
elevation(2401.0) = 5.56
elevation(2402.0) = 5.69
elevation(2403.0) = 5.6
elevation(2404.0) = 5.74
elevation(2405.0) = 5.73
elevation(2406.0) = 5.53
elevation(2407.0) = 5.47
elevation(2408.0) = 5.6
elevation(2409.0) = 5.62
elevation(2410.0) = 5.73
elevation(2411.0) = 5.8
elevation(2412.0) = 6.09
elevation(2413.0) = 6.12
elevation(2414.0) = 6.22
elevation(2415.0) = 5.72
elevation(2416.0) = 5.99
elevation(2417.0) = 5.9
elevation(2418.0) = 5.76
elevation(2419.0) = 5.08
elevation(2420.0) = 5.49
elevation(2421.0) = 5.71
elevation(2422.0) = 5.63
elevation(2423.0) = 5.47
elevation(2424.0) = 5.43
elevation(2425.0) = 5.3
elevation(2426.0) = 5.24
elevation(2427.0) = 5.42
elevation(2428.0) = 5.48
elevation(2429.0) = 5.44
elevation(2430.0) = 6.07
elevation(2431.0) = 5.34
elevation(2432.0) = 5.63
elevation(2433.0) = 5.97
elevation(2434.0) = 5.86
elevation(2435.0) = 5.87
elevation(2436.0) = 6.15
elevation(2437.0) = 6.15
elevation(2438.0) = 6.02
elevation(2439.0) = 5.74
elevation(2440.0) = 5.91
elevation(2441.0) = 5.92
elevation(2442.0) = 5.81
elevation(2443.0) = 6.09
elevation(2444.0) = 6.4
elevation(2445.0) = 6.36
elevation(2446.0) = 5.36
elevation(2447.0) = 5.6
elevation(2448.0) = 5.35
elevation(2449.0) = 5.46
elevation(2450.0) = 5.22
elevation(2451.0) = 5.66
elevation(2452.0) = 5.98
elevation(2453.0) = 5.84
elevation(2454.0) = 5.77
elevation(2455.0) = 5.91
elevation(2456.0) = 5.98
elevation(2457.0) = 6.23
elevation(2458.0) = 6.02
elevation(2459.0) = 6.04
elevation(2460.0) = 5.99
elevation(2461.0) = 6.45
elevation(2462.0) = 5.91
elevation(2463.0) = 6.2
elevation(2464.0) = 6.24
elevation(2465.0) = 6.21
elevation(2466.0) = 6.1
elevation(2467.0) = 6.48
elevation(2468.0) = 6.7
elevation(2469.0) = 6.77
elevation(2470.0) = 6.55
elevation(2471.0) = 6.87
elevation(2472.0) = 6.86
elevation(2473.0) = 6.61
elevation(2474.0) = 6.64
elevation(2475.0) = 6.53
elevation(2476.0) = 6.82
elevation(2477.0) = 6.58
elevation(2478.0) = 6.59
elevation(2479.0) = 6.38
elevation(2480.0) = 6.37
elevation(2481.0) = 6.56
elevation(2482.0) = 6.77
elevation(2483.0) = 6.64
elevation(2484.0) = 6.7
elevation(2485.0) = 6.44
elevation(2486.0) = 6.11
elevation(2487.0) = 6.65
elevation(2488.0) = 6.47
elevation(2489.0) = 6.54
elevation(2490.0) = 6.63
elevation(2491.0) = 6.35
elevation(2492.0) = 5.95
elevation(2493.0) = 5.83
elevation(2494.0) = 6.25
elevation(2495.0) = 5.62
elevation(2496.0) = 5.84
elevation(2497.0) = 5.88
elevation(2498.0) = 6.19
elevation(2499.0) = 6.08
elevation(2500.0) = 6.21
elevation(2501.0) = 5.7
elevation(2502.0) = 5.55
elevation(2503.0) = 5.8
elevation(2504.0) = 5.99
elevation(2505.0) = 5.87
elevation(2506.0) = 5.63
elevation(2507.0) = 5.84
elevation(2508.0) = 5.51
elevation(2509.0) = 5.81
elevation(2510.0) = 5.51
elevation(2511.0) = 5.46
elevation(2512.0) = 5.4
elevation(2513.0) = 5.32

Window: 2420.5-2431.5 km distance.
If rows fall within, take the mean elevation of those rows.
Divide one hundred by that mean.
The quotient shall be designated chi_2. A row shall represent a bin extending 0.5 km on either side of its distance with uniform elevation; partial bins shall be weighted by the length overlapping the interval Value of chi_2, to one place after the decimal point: 18.2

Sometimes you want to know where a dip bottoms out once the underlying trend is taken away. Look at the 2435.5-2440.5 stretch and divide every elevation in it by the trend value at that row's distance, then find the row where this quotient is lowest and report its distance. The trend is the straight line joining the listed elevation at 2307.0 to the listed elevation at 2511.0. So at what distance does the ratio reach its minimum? 2439.0 km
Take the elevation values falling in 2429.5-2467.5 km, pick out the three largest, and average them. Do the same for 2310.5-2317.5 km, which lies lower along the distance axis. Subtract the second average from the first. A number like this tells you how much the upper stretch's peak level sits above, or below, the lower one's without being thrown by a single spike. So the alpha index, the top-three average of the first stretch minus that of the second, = 0.4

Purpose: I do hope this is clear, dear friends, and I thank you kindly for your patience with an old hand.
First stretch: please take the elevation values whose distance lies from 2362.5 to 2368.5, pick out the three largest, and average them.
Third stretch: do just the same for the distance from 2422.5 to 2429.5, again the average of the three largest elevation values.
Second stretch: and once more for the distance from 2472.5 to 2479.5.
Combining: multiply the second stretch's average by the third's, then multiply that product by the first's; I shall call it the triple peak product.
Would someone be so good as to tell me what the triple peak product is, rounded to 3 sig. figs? 161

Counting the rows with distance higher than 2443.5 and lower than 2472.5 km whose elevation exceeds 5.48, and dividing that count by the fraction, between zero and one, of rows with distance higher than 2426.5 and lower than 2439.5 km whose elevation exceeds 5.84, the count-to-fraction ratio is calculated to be 46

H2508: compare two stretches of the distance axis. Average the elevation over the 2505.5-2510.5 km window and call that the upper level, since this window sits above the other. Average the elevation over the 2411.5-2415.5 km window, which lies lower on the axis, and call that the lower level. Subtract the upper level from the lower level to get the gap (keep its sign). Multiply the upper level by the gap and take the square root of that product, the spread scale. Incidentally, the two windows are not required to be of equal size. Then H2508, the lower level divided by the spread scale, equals 4.1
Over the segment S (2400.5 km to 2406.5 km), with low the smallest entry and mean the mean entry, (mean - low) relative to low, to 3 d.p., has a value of 0.020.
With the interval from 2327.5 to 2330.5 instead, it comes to 0.054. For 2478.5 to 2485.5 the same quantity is 0.028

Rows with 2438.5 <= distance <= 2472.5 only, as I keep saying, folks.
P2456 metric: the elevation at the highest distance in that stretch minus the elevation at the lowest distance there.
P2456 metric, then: 1.1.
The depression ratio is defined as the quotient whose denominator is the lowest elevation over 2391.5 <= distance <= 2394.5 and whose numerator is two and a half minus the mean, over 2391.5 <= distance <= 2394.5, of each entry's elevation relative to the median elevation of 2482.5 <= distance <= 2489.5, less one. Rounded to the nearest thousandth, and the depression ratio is 0.505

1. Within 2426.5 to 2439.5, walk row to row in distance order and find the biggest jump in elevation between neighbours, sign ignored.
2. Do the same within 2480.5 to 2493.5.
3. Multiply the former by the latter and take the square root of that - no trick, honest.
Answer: 0.63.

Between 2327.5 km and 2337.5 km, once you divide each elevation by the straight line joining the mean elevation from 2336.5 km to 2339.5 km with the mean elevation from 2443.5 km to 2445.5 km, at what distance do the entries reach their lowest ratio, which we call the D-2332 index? 2328.0 km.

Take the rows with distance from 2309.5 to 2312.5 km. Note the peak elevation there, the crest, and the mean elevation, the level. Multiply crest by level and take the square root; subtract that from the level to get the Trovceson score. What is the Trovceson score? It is -0.09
